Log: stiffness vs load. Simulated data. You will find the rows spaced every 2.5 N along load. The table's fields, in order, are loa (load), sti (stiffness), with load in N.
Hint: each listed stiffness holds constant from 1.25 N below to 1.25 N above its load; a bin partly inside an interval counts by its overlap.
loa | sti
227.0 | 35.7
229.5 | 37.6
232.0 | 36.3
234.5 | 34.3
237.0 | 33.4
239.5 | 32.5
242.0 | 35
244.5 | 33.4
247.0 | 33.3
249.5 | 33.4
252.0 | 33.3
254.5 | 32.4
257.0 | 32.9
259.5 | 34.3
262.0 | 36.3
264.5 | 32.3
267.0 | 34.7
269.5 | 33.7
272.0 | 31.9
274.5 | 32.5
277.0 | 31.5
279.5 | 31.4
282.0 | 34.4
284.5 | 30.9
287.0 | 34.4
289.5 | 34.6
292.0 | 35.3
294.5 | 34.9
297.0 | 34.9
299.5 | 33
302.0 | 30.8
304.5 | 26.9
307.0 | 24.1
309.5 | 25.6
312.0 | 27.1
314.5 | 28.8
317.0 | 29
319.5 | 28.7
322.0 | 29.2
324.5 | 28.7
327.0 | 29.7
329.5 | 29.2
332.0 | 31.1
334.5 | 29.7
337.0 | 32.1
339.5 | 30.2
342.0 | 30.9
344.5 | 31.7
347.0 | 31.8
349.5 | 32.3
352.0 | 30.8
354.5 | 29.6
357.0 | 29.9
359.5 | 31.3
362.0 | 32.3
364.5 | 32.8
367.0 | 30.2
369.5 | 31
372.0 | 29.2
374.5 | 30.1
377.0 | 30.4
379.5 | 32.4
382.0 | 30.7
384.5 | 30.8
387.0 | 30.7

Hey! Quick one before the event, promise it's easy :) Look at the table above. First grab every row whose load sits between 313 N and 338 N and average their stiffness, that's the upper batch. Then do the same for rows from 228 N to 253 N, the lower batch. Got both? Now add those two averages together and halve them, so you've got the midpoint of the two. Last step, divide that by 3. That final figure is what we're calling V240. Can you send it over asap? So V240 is 10.6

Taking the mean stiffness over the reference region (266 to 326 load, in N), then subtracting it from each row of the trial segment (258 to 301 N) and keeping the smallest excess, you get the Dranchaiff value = 0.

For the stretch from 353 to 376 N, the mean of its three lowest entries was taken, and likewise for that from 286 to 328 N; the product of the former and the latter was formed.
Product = 755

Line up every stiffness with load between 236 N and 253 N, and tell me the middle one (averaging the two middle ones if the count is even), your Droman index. 33.4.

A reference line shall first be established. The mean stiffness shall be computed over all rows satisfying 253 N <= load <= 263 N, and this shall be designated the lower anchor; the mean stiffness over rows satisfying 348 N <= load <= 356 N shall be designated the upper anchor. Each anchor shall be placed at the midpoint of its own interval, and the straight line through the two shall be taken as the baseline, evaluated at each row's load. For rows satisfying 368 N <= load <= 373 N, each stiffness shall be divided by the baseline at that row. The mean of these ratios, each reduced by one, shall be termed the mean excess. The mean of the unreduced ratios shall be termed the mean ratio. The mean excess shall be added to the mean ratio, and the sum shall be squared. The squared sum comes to 0.98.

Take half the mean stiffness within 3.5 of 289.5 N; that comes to 17.4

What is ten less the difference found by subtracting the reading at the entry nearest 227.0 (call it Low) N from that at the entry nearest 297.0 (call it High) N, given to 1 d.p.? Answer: 10.8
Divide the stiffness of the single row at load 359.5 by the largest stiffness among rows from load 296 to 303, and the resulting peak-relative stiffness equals 0.90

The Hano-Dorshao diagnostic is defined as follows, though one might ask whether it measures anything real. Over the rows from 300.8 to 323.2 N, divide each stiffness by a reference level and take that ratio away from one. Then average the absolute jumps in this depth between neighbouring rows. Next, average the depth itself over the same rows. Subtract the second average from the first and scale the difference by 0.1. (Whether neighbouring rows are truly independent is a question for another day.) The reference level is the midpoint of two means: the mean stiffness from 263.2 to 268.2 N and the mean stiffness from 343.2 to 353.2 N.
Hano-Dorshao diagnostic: -0.010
